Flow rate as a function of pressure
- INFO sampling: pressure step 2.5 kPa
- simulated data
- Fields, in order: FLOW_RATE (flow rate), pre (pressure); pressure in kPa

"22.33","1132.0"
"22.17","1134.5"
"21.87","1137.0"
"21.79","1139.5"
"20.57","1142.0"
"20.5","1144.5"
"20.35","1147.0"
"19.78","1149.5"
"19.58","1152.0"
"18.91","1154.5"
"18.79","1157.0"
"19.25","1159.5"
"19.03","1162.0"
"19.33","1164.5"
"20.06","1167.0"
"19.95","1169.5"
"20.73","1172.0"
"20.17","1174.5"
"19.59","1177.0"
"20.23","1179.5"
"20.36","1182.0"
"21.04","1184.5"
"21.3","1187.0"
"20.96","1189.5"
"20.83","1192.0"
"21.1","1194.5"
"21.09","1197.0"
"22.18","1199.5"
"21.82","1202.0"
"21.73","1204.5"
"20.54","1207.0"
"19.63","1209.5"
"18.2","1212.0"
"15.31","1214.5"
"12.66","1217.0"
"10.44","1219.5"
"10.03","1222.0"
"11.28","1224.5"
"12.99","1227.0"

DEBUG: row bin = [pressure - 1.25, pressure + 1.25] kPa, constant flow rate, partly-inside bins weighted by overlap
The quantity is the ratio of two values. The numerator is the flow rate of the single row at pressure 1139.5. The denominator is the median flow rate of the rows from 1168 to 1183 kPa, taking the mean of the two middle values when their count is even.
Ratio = 1.08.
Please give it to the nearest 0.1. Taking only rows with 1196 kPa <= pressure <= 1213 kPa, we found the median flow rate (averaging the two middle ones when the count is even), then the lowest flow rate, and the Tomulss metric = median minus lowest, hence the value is 2.9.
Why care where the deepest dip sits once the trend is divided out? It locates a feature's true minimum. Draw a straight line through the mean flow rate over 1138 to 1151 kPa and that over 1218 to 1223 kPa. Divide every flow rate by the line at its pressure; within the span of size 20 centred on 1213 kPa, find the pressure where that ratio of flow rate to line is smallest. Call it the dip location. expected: 1222.0 kPa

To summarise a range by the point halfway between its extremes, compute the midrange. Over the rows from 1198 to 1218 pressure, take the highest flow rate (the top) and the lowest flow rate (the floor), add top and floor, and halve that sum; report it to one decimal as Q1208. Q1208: 17.4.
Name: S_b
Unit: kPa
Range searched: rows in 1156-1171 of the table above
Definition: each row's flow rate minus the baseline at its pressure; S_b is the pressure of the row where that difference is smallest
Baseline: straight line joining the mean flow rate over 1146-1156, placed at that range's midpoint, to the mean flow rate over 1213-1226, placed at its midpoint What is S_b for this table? 1157.0 kPa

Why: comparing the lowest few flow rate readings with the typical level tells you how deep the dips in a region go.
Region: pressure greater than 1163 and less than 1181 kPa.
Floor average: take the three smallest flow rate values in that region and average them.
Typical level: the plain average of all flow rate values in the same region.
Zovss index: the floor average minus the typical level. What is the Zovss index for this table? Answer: -0.4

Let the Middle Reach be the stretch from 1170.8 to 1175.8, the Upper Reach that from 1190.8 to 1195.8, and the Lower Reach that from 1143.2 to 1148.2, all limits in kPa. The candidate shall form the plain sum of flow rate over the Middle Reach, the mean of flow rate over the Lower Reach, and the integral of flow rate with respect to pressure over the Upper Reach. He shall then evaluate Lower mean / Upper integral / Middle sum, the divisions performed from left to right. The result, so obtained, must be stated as 0.005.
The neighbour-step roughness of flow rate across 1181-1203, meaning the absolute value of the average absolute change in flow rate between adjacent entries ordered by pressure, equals 0.39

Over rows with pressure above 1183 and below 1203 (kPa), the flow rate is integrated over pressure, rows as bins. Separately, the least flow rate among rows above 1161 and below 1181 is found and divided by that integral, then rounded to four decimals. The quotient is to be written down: 0.0447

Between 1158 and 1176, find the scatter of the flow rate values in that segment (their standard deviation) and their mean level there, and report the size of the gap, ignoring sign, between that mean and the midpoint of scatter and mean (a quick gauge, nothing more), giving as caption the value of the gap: 9.6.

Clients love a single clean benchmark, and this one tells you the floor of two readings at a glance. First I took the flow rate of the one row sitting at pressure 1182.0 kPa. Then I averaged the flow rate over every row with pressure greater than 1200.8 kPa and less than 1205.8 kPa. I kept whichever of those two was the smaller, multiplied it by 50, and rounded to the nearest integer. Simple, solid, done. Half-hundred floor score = 1018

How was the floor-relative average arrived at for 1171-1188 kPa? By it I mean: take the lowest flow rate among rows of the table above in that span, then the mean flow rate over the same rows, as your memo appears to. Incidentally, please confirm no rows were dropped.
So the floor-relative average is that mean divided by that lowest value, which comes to 1.05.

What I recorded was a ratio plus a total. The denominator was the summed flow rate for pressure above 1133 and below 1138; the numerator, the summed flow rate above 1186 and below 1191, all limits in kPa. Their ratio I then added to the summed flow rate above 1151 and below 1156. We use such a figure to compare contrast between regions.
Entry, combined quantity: 39.4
